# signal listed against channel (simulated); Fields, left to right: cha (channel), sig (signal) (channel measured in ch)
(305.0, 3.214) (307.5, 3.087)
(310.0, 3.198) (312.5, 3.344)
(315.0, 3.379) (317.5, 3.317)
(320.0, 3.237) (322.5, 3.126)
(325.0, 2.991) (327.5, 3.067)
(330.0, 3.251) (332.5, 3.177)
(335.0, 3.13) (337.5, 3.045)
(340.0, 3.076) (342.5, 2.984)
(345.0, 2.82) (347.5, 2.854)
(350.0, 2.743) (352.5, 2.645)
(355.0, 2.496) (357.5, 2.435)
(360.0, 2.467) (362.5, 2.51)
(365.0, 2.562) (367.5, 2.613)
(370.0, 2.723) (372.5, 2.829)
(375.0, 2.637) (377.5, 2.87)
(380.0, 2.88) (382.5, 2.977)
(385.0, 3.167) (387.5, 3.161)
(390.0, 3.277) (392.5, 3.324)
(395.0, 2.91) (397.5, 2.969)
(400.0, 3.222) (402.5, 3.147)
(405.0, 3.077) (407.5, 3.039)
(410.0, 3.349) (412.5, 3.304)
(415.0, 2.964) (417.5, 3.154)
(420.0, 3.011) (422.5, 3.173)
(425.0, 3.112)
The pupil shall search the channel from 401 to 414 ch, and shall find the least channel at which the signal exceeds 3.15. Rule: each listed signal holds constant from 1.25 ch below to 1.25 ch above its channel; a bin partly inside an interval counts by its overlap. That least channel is 410.0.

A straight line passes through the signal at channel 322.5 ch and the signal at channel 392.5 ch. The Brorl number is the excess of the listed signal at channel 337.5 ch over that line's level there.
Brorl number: -0.1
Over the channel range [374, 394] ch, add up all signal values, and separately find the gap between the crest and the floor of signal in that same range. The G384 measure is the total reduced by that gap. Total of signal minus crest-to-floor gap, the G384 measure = 23.6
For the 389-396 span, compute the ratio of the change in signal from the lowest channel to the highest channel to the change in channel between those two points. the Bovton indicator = -0.073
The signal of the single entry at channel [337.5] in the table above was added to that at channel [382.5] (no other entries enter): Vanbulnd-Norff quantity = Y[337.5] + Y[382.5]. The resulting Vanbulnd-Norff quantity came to 6.0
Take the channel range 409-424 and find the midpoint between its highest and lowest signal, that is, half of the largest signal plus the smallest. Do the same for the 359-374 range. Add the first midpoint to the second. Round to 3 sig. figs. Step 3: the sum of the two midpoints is 5.80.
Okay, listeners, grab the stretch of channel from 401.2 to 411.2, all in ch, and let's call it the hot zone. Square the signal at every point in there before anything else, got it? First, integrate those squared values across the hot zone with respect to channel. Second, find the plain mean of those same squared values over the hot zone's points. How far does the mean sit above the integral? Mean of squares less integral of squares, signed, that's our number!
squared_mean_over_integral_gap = -90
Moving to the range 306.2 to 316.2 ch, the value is -95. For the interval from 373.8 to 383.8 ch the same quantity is -73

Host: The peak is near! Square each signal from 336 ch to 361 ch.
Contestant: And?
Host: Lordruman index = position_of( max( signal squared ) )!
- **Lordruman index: 340.0 ch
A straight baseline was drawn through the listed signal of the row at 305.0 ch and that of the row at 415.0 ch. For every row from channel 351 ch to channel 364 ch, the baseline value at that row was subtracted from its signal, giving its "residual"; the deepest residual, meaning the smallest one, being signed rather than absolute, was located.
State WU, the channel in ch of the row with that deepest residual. 357.5 ch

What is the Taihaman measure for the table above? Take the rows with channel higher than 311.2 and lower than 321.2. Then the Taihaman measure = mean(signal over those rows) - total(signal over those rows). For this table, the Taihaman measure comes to -10.0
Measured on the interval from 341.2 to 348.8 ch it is -5.8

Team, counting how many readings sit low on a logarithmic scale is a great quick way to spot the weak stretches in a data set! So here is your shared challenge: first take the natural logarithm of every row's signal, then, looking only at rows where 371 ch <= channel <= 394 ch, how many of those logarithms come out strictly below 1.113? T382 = 5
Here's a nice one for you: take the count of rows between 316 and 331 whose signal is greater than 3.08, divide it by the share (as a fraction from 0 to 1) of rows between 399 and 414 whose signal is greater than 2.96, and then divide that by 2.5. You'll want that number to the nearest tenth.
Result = 1.6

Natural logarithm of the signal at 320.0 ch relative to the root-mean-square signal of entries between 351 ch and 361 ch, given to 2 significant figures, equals 0.25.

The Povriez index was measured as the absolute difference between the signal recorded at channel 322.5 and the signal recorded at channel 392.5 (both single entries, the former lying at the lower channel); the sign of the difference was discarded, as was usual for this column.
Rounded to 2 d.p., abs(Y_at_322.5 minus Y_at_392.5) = 0.20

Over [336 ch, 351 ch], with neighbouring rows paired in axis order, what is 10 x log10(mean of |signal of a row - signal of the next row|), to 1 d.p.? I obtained -10.6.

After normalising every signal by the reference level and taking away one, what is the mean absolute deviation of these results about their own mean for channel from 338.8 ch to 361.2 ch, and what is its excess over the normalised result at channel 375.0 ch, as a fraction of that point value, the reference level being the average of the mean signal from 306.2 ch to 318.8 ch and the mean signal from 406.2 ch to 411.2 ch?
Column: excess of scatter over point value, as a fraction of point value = -1.32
